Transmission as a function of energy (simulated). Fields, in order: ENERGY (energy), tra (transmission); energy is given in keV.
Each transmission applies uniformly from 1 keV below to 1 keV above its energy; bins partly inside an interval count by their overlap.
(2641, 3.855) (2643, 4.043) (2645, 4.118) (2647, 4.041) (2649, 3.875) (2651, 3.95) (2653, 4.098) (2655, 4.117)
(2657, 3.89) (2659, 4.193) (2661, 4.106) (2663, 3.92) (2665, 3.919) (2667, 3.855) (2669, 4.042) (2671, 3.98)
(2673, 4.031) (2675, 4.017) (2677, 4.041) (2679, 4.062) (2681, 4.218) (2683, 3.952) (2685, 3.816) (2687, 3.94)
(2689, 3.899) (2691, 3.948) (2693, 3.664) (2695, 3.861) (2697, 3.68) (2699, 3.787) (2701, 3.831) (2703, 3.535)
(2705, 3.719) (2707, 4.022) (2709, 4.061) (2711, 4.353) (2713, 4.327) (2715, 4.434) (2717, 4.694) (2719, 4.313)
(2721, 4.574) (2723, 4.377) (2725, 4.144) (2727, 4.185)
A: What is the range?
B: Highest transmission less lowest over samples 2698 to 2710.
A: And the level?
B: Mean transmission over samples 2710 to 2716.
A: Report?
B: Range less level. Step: -3.8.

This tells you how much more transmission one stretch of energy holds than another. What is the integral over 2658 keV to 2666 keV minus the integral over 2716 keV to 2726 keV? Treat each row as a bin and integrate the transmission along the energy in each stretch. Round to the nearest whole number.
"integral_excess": -12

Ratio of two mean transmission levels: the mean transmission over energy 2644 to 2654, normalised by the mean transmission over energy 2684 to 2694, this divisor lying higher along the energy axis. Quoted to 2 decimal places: 1.04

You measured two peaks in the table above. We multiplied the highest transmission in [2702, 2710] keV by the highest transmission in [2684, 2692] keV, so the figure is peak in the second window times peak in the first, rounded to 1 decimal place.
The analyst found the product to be 16.0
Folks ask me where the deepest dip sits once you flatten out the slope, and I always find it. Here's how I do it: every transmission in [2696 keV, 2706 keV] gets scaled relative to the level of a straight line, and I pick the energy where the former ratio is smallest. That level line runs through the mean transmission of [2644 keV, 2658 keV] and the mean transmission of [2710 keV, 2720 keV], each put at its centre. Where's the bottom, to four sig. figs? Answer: 2703 keV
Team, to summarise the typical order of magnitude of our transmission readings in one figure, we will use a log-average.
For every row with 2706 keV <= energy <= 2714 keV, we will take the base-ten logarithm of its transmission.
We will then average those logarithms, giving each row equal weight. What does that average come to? 0.622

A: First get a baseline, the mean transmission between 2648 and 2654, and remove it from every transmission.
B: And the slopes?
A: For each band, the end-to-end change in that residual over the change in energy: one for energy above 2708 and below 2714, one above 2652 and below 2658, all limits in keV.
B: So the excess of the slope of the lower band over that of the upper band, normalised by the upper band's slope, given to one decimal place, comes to -1.8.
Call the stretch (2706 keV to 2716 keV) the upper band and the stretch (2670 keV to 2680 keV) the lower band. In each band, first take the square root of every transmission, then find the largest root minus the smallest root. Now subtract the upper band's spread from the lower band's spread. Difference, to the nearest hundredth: -0.08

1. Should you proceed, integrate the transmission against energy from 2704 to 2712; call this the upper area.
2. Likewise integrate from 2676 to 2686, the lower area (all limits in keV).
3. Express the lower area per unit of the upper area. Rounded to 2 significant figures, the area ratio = 1.2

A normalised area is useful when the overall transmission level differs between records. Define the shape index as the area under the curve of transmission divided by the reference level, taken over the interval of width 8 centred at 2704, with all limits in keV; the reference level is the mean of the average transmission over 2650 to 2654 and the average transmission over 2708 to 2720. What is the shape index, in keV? 7.2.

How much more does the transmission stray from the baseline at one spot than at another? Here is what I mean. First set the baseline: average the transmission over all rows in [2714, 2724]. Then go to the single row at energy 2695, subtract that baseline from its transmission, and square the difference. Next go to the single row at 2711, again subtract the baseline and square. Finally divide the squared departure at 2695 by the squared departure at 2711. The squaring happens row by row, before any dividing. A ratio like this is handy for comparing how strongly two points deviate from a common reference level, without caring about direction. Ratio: 24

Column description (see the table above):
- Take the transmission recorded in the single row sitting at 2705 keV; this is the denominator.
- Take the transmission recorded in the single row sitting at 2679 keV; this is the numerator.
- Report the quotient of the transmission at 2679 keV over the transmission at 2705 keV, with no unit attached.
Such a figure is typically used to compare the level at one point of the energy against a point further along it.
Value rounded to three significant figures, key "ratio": 1.09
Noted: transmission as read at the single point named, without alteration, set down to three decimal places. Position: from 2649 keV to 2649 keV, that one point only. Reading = 3.875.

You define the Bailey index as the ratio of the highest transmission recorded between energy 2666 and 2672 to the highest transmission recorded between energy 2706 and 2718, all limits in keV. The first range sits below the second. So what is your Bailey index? 0.86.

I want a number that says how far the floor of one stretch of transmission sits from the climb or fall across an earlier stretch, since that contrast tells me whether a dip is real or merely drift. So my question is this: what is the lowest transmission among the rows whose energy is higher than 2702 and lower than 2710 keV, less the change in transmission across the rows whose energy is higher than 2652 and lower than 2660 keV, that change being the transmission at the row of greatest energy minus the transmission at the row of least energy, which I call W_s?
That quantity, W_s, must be 3.44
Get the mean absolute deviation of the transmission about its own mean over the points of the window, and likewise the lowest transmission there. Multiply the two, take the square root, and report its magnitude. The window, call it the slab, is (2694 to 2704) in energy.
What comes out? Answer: 0.609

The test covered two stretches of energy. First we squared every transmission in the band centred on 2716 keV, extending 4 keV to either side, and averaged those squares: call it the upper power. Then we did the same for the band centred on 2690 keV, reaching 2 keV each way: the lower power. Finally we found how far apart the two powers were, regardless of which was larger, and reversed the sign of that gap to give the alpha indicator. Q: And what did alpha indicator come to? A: -4.4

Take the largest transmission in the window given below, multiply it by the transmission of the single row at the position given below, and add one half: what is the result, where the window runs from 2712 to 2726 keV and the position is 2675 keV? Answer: 19.4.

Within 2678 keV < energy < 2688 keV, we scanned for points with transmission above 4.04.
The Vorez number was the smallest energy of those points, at 2679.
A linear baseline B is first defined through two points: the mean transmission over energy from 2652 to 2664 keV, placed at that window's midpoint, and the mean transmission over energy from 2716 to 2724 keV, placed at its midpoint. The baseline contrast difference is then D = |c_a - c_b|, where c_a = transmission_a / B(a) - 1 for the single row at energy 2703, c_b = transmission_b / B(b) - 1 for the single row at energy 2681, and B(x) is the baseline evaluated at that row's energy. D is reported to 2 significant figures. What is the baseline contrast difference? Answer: 0.19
